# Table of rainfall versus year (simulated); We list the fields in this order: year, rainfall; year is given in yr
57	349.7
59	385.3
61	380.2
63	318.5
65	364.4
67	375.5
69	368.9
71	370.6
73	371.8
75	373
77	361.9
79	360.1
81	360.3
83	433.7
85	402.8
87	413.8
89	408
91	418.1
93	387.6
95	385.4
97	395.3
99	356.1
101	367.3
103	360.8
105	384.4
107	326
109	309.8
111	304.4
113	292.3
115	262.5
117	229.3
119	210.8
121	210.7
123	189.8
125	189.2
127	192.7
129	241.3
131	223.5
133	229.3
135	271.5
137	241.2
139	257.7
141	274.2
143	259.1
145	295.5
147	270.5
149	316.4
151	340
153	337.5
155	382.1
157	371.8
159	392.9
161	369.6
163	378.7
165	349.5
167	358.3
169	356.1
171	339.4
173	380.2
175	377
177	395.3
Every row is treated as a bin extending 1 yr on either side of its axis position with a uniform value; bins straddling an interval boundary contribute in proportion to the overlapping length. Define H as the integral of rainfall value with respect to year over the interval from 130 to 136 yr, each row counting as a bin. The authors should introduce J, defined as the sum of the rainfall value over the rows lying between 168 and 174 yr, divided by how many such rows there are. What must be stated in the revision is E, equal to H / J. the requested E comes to 4.0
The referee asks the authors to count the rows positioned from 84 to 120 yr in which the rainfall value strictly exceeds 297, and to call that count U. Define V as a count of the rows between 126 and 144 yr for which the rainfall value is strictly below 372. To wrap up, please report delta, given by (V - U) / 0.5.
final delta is -10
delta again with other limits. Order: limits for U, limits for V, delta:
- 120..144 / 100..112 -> 10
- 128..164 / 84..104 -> -10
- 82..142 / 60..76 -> -20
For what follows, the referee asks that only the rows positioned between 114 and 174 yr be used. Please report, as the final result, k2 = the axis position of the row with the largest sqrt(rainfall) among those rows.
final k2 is 159 yr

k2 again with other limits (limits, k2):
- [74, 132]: 83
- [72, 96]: 83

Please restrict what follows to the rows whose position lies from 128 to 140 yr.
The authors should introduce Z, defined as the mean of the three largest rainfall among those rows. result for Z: 257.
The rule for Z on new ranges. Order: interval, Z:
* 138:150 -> 295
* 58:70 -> 380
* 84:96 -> 413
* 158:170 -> 380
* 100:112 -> 371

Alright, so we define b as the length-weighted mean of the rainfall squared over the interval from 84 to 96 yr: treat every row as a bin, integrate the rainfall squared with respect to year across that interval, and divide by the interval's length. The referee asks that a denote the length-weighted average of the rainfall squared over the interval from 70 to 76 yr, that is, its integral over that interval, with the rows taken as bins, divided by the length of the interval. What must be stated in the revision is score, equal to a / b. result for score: 0.9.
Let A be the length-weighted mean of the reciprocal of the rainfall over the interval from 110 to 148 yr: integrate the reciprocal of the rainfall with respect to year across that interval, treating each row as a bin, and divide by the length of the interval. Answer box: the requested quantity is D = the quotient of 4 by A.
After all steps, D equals 957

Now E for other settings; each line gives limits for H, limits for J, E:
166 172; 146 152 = 6.8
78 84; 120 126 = 11.7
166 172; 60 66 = 5.9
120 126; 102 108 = 3.3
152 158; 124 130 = 10.5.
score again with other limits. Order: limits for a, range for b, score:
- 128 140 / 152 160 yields 0.4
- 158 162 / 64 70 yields 1.1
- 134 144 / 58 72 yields 0.5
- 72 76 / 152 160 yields 1.0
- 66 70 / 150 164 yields 1.0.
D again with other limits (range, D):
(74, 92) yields 1562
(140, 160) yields 1270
